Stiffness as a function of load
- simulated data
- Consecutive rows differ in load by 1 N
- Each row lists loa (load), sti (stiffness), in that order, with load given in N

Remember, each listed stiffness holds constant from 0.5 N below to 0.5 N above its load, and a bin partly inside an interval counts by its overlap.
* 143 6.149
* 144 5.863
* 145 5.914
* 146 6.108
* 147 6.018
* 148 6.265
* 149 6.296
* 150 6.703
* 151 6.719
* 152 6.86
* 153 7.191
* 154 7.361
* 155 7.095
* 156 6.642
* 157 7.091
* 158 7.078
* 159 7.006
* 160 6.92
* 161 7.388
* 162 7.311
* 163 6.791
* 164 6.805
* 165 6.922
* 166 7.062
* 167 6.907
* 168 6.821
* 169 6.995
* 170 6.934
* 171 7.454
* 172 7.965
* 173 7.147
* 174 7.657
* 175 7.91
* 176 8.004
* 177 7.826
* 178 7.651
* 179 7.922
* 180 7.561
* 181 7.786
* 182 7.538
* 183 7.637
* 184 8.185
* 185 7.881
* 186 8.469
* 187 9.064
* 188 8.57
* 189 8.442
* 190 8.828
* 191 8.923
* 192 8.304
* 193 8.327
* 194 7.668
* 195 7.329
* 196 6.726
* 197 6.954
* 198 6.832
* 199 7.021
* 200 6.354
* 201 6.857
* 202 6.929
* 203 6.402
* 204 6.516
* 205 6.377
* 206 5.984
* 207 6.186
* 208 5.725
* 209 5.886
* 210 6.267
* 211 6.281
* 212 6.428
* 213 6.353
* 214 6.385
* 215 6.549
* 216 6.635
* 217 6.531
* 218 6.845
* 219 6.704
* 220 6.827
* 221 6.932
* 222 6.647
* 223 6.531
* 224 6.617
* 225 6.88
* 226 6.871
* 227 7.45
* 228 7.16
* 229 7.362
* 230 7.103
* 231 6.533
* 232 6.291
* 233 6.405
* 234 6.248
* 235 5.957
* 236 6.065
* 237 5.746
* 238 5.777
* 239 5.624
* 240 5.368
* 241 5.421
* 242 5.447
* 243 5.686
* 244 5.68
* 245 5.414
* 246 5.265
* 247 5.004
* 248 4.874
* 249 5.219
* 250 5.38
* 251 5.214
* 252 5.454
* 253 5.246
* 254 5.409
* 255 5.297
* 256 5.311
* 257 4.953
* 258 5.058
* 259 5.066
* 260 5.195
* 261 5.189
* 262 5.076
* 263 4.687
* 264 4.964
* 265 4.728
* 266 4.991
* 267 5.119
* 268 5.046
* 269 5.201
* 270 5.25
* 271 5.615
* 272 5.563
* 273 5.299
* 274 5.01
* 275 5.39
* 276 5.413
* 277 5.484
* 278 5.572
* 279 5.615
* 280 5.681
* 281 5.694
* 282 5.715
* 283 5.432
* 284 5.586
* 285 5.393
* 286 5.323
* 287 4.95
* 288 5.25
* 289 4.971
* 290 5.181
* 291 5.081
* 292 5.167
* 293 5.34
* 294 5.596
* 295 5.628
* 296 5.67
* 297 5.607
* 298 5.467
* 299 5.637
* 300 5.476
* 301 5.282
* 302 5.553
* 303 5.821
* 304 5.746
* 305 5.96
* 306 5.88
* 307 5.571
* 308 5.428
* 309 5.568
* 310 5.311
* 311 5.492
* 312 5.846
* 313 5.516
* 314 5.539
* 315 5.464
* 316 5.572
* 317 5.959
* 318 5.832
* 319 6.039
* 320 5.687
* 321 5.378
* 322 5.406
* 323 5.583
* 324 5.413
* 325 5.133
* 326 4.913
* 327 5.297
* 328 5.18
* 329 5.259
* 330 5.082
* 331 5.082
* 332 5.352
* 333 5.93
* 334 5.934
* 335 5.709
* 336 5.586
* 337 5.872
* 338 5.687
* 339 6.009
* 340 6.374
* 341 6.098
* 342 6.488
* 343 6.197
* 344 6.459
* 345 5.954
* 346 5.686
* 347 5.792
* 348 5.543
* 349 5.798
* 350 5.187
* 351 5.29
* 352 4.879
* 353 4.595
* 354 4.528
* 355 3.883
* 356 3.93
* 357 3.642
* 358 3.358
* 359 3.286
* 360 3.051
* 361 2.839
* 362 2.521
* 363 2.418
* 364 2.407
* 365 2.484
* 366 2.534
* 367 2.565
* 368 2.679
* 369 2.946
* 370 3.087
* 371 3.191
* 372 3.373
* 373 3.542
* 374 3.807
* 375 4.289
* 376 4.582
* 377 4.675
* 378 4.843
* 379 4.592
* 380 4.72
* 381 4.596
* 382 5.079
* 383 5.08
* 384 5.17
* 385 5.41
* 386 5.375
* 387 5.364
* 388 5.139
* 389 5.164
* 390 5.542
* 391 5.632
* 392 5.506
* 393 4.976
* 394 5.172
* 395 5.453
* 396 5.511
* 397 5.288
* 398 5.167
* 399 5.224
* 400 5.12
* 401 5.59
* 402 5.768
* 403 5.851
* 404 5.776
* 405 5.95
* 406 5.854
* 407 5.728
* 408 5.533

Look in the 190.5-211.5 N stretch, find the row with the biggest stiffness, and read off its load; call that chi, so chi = 191 N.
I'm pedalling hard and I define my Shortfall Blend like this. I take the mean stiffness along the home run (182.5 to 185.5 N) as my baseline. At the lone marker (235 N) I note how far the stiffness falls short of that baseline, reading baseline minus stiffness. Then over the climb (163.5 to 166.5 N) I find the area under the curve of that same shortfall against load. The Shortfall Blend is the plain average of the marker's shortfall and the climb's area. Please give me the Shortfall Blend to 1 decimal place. 2.4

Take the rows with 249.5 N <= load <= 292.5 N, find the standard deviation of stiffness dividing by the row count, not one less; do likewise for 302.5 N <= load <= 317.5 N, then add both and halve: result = 0.22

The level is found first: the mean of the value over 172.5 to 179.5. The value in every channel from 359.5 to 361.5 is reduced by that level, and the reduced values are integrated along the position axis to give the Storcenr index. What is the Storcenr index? -10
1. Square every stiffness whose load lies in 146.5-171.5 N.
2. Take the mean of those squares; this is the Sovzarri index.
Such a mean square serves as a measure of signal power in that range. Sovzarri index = 47.8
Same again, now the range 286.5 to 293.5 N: 26.4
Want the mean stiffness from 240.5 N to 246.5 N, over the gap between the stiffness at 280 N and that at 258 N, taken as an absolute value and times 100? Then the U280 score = 880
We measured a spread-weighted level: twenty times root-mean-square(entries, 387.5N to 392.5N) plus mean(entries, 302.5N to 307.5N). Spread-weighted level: 114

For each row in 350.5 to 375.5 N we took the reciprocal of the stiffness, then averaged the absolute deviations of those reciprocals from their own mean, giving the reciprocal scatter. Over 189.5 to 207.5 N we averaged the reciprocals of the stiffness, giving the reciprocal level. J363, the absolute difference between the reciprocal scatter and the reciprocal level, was 0.084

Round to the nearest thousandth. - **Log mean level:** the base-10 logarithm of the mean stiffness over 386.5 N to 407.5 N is 0.738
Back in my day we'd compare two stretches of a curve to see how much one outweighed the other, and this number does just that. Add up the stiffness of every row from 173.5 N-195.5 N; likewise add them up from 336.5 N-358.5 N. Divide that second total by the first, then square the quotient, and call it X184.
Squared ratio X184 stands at 0.44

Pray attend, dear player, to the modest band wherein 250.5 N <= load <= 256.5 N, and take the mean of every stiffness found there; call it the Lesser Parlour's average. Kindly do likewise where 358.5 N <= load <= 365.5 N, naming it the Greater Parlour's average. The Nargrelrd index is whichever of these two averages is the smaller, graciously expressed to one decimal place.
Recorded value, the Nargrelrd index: 2.7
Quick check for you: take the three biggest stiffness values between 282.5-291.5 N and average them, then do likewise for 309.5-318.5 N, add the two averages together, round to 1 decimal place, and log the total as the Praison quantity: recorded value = 11.3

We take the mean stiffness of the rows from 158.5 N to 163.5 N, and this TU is 7.1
